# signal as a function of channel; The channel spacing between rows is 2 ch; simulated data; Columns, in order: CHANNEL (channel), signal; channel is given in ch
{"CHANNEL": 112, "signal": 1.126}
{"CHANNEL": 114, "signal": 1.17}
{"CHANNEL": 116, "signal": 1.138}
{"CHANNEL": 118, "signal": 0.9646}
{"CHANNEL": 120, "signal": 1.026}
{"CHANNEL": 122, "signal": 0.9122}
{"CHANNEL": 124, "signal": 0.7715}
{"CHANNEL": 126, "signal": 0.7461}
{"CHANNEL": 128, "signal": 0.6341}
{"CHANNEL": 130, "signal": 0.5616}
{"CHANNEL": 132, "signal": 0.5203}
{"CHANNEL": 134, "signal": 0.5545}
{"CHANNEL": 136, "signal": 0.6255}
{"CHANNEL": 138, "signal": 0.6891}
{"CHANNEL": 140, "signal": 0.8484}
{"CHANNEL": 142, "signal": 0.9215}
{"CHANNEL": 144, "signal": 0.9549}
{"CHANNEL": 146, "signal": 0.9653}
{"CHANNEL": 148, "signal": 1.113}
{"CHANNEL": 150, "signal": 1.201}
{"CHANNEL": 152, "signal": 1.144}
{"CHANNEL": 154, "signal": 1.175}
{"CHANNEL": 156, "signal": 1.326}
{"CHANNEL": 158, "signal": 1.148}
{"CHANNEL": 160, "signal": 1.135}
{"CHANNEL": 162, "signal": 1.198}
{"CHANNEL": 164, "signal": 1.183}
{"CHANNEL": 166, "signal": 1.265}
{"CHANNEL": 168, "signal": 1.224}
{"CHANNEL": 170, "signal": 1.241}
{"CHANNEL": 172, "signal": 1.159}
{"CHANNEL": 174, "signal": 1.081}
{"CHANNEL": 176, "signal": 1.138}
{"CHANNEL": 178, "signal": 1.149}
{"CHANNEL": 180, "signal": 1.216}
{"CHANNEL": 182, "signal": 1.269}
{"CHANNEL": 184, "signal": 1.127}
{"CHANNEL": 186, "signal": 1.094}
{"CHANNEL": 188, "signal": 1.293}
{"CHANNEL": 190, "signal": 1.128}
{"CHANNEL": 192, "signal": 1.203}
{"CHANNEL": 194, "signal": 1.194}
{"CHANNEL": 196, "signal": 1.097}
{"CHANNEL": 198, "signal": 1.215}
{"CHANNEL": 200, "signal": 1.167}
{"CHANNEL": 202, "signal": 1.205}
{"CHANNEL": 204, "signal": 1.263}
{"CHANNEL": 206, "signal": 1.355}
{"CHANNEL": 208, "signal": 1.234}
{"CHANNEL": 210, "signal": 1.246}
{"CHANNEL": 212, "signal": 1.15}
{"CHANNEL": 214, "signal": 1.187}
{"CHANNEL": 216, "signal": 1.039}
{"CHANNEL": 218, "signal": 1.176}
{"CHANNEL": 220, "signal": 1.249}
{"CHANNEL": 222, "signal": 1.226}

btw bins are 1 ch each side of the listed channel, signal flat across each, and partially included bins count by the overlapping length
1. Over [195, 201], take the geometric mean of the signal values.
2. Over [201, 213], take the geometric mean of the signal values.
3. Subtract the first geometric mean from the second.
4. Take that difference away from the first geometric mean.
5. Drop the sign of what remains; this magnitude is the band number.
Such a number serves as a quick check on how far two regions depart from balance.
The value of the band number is 1.08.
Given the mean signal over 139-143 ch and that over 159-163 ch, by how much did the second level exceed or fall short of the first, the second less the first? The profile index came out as 0.28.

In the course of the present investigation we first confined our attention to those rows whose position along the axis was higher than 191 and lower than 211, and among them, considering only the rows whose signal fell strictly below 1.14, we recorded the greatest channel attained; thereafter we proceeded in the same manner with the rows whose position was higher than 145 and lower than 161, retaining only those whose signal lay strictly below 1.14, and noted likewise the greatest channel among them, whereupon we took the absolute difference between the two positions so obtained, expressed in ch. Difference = 36 ch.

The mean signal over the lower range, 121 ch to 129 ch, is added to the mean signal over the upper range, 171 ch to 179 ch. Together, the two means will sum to 1.90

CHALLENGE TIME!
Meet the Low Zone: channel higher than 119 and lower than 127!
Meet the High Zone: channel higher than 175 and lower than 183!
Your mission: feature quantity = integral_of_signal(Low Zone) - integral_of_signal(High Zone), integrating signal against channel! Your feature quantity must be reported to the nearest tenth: -2.6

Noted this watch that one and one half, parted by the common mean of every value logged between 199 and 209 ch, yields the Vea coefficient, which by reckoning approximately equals 1.21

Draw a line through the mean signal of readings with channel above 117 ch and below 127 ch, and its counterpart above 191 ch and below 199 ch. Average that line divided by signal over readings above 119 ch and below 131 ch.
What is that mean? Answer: 1.21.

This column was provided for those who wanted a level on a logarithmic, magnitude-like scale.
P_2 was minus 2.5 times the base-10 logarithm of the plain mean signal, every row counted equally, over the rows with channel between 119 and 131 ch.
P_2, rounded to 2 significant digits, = 0.28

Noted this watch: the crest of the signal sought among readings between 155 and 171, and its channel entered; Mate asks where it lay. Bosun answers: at 156 ch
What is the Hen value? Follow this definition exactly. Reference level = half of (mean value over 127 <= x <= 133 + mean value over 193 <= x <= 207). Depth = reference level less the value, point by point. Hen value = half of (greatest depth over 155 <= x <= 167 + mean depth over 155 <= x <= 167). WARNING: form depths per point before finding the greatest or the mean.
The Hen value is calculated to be -0.28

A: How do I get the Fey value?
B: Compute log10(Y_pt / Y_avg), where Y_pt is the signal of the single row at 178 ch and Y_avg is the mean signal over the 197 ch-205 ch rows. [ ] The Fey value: -0.023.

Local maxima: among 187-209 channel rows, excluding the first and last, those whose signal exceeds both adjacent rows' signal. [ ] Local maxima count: 3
